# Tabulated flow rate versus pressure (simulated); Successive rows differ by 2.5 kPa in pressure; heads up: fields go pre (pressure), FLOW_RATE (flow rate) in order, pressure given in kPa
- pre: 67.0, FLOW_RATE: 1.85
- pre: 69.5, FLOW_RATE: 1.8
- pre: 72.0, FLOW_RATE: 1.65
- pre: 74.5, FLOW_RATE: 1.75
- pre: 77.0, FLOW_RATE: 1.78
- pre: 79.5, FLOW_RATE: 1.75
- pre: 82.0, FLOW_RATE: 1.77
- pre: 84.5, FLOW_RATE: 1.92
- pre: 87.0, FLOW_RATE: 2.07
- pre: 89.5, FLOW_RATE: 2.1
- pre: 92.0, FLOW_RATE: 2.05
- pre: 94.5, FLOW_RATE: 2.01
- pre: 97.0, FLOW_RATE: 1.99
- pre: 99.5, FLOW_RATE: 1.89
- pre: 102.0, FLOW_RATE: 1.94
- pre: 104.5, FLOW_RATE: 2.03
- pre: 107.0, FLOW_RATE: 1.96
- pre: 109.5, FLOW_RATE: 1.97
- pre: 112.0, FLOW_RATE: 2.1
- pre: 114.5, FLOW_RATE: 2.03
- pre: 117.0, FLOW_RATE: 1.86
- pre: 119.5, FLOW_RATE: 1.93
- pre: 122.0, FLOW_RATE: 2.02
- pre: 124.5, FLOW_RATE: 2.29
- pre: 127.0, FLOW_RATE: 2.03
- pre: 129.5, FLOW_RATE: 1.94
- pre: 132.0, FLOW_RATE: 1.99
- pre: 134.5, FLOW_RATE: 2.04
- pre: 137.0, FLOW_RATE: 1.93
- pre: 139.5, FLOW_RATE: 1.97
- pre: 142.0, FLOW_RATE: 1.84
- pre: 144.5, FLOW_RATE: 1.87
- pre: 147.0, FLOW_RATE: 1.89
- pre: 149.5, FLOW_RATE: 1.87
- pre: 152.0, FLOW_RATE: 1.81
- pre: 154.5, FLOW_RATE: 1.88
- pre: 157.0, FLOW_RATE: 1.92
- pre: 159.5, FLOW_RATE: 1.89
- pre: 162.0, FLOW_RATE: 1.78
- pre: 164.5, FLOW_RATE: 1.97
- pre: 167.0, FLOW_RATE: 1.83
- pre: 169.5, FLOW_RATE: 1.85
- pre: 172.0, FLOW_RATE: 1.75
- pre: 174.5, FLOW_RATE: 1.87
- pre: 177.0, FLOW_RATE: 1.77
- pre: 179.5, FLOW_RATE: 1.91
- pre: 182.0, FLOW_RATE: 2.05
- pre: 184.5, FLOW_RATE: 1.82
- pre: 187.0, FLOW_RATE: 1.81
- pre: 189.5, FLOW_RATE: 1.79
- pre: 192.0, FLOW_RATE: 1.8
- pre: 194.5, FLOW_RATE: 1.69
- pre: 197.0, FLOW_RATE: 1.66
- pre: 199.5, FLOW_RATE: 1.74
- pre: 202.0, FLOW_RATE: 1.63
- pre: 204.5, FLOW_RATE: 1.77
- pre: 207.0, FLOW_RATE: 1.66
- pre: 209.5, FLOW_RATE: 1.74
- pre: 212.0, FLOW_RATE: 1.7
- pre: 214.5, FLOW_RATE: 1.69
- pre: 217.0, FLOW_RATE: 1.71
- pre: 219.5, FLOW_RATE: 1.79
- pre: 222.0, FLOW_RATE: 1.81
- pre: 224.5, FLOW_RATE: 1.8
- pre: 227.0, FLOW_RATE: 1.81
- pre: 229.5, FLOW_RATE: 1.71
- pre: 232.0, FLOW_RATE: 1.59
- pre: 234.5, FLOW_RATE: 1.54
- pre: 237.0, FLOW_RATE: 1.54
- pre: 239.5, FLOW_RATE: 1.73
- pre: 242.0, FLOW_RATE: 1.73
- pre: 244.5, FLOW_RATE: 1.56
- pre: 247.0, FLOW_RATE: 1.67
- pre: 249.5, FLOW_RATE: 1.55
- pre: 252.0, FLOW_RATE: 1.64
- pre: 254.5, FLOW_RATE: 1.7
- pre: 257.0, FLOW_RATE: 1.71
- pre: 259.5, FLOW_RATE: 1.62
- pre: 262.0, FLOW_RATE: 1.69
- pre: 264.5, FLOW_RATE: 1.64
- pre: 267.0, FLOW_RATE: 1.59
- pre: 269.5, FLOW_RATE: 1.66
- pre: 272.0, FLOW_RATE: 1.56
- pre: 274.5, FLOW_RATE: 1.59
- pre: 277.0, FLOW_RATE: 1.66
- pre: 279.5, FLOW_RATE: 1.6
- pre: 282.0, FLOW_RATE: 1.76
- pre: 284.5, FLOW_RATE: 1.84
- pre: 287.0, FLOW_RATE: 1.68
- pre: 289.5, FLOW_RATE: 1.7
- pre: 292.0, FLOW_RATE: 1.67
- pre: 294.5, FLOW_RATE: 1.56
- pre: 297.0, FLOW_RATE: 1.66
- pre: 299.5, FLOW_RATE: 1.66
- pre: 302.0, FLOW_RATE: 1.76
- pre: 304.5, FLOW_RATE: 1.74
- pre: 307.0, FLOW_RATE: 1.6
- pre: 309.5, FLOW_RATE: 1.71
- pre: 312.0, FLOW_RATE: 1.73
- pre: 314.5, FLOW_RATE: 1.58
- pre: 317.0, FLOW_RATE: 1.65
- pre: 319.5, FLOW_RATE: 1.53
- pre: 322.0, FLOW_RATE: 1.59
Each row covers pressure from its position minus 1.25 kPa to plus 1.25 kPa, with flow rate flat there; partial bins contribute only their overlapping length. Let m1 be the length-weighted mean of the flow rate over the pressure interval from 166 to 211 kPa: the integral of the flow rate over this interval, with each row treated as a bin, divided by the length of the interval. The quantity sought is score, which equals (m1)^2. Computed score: 3.19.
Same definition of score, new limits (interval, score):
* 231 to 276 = 2.65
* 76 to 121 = 3.82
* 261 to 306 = 2.78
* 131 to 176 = 3.55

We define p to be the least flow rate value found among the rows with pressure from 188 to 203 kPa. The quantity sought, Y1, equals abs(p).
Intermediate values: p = 1.63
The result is 1.63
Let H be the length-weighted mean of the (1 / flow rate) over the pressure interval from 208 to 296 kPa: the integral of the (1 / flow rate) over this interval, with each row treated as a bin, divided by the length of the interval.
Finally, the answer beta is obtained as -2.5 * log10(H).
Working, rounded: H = 0.60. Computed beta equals 0.56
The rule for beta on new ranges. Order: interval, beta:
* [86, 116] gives 0.76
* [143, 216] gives 0.64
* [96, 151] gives 0.73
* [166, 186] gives 0.67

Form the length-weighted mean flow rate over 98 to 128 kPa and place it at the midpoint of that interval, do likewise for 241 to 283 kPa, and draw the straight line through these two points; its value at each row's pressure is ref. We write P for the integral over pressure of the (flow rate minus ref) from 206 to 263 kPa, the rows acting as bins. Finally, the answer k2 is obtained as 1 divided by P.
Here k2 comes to -0.7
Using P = -1.50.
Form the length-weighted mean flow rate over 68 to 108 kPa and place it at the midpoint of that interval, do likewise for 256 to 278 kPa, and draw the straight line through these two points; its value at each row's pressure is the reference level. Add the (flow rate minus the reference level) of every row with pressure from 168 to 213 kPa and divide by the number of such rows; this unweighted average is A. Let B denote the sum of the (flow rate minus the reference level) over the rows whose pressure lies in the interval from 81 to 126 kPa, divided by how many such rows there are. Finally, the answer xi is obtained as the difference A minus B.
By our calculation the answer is -0.086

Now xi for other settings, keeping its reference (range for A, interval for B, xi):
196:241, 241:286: -0.020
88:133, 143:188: 0.061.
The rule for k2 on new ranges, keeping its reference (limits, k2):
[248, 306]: 0.3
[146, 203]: -0.6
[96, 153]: -1.7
